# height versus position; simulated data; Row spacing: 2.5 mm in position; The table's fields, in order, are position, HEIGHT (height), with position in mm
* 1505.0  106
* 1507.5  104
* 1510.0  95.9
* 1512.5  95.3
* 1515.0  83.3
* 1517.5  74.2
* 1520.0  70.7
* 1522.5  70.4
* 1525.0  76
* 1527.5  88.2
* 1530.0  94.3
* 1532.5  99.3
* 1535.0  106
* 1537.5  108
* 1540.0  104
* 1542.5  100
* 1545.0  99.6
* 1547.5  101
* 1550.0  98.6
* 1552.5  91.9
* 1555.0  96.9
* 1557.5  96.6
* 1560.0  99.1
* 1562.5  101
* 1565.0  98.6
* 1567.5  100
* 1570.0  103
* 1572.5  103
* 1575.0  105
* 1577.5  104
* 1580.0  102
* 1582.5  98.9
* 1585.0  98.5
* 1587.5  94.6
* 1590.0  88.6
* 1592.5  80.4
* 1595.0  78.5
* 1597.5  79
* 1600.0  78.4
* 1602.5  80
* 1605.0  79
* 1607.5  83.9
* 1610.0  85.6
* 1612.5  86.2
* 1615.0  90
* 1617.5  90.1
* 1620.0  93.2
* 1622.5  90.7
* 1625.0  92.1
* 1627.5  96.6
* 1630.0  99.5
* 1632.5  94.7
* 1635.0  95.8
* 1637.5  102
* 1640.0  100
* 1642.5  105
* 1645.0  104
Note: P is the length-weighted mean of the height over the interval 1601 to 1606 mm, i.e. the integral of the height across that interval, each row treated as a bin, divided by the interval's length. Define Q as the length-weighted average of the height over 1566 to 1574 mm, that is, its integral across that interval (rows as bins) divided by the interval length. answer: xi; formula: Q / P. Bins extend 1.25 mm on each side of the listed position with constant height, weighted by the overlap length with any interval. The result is 1.28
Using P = 79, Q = 102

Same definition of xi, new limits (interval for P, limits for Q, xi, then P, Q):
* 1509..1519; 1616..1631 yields 1.08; 87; 94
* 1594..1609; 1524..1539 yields 1.20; 80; 96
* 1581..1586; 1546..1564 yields 0.99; 99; 98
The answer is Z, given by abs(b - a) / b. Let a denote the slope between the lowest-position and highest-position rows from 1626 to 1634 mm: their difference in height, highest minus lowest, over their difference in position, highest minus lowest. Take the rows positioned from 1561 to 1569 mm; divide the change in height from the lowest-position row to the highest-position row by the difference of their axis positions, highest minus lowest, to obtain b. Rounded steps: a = -0.4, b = -0.2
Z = -0.9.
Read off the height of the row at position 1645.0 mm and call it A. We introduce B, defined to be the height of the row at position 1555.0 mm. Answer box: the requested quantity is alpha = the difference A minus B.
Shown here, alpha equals 7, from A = 104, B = 96.9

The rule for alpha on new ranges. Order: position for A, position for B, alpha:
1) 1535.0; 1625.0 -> 14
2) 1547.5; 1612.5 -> 15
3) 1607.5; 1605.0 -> 5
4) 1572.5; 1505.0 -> -3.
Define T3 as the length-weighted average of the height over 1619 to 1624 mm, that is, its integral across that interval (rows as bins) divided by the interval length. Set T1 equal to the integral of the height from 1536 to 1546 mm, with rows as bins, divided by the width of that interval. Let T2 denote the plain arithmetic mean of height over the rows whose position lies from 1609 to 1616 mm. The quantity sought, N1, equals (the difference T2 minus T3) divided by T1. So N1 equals -0.04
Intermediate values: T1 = 103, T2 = 87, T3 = 92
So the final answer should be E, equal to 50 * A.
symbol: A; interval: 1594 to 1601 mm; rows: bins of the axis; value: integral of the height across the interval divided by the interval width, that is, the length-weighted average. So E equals 3932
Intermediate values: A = 79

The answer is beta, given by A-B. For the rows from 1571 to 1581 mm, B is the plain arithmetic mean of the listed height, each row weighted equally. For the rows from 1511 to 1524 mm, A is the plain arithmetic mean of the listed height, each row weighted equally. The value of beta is -25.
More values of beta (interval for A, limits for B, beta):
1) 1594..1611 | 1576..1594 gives -15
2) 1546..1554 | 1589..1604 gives 16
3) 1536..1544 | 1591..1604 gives 25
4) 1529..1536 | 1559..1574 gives -1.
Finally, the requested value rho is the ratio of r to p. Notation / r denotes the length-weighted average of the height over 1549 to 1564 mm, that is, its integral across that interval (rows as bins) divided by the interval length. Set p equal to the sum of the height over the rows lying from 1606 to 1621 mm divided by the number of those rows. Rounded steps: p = 88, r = 97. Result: 1.1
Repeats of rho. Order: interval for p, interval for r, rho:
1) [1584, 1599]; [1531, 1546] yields 1.2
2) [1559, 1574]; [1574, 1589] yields 1.0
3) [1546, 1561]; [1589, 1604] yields 0.8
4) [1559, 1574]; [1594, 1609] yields 0.8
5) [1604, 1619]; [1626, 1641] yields 1.1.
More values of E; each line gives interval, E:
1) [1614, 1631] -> 4656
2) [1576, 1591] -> 4902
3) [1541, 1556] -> 4906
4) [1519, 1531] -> 3991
